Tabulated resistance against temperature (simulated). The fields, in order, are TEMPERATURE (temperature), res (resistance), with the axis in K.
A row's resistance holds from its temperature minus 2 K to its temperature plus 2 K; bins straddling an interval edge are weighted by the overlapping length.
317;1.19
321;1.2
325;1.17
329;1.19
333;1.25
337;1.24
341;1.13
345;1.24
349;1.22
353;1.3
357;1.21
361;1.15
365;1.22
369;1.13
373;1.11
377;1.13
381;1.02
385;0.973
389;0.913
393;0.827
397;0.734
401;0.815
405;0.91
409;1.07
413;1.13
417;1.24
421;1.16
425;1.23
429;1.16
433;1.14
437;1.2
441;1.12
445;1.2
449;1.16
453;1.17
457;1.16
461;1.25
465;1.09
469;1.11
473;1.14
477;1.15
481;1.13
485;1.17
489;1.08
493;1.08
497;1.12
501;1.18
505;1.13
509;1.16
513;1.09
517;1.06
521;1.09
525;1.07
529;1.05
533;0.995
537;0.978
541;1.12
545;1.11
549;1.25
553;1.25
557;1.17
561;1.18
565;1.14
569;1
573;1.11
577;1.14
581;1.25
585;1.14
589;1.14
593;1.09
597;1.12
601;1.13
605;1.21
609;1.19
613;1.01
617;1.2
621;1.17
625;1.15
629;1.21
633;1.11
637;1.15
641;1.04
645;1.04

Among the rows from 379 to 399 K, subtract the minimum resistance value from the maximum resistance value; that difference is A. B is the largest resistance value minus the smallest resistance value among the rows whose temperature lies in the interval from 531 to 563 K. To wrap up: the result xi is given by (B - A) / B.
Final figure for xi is -0.1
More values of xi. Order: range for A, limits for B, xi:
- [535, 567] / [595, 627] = -0.4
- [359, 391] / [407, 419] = -0.8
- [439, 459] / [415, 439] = 0.2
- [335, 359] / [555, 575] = 0.1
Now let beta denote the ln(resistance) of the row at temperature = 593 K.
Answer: 0.09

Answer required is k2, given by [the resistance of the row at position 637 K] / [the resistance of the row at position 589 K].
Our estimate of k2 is 1.01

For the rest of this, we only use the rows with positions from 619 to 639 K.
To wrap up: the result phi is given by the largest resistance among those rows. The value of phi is 1.21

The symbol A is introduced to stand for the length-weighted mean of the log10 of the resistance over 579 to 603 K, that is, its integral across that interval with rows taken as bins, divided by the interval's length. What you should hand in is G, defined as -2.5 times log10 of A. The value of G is 3.08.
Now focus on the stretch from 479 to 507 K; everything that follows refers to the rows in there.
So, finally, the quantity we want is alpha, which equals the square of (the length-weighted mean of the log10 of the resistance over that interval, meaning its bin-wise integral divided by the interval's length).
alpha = 0.0027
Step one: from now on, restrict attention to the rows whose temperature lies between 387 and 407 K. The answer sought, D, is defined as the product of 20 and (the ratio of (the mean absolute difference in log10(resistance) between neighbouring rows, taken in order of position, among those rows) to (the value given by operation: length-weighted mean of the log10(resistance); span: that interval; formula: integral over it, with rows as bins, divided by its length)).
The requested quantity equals -12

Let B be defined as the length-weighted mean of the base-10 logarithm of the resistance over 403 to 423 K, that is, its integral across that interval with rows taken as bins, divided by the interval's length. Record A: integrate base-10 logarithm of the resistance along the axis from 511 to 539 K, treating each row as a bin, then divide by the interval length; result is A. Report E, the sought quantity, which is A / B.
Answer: 0.5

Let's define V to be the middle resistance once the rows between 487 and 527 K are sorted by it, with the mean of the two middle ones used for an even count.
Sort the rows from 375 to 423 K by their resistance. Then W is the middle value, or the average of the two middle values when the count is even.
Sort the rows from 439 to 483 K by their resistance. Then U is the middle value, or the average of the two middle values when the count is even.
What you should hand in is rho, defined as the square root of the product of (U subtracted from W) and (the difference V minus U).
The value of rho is 0.10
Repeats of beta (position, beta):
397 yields -0.31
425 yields 0.21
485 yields 0.16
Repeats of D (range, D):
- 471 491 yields 6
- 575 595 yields 8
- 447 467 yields 7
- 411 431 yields 8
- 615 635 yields 6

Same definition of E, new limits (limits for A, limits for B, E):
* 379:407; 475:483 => -1.0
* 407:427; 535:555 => 1.2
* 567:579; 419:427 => 0.4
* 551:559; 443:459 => 1.2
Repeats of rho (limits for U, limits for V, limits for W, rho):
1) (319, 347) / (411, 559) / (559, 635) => 0.06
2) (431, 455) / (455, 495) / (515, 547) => 0.05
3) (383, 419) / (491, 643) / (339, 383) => 0.23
